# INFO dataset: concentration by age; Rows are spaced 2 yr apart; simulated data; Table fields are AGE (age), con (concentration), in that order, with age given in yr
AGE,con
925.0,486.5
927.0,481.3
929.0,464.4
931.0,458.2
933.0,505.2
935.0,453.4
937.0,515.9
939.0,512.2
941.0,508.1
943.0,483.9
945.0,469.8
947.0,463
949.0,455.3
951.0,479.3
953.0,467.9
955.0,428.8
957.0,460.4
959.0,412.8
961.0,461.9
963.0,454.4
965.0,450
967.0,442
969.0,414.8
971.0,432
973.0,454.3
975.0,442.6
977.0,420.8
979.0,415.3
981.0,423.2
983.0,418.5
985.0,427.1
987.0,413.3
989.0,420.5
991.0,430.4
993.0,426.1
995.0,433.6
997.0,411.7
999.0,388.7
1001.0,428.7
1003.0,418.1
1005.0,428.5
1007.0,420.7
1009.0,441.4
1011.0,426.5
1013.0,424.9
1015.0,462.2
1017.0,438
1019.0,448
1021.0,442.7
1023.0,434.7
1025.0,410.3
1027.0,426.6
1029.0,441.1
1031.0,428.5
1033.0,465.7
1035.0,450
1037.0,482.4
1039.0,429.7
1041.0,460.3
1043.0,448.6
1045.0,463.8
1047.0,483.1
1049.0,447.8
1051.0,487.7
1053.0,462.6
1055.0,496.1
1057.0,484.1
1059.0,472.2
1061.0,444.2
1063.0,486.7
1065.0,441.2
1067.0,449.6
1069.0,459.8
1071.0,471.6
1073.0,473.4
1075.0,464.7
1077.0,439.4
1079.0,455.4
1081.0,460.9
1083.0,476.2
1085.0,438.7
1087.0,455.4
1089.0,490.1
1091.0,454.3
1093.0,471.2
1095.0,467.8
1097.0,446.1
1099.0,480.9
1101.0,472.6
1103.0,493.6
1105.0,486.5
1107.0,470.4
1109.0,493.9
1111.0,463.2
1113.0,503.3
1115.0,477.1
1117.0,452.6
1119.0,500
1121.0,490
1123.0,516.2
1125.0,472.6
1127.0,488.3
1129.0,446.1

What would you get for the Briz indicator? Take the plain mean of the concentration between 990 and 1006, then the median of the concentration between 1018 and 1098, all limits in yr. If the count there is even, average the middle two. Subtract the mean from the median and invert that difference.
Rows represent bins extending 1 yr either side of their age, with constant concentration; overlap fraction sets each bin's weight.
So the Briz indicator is 0.03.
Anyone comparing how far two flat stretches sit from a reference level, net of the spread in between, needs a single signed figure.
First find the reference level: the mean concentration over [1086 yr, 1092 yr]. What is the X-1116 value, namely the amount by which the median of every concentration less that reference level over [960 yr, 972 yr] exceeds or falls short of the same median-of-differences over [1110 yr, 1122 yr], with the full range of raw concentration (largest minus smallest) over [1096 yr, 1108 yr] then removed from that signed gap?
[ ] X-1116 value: -85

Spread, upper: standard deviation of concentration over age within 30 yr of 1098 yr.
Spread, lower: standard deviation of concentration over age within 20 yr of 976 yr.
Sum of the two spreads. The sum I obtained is 35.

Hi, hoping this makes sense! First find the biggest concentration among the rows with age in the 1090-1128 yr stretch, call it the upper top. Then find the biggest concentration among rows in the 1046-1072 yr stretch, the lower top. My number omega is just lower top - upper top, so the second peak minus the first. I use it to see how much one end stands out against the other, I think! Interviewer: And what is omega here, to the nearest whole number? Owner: -20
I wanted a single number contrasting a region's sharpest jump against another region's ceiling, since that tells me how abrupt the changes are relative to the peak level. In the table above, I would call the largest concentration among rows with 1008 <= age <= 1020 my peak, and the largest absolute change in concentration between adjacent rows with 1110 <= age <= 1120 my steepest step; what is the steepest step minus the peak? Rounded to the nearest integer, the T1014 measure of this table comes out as -415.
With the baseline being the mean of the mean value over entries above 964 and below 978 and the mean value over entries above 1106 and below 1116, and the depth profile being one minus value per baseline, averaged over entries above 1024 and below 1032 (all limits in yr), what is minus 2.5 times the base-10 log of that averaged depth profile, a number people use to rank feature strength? 2.9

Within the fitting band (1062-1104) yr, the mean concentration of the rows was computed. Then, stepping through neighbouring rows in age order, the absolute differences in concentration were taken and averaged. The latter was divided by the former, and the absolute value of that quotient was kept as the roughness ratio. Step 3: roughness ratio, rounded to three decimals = 0.041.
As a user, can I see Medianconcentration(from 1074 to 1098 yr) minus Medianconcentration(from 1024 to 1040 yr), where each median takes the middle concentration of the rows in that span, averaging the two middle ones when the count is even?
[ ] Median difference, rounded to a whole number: 23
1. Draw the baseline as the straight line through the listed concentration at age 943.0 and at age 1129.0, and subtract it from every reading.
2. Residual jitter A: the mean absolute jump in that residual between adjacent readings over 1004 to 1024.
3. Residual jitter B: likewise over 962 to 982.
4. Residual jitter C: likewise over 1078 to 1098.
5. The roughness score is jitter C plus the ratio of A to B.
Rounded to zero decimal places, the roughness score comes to 22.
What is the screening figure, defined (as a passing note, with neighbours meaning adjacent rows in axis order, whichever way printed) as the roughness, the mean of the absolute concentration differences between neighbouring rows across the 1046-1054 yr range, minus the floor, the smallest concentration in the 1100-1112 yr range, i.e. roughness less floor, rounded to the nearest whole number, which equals -430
